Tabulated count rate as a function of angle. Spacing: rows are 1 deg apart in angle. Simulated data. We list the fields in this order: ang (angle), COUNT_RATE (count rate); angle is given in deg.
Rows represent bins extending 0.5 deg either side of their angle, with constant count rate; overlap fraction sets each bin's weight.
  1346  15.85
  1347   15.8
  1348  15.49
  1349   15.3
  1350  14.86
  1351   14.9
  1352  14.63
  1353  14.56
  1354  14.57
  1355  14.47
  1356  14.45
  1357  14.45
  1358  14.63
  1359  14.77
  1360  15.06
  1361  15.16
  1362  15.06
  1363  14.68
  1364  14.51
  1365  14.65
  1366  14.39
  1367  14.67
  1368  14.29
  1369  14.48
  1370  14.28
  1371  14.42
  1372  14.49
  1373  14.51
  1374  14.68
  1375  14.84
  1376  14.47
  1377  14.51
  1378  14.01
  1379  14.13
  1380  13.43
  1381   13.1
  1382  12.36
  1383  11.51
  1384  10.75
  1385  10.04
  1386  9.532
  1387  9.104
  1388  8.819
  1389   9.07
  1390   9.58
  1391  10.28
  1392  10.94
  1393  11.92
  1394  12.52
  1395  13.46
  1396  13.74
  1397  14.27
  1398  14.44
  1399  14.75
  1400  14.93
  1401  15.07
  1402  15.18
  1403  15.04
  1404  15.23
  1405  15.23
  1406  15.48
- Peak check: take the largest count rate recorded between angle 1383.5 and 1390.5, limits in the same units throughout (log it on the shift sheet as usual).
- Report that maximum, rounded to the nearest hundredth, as 10.75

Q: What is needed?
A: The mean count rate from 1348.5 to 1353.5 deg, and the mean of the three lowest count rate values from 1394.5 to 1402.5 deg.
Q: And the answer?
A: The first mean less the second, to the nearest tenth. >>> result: 1.0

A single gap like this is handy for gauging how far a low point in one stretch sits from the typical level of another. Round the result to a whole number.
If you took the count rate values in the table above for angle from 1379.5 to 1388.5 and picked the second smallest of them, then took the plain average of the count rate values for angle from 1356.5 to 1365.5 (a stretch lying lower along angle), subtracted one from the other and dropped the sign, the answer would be 6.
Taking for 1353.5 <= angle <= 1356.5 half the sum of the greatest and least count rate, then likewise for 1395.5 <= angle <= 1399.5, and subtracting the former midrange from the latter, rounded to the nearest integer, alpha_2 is 0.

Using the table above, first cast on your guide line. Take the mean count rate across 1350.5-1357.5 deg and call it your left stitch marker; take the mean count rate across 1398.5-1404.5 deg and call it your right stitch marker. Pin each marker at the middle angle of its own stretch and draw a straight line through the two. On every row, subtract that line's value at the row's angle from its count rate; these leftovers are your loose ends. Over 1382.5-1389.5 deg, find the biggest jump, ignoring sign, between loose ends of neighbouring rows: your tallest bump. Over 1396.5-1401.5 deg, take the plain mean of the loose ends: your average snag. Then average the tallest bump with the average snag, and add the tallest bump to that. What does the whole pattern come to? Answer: 1.0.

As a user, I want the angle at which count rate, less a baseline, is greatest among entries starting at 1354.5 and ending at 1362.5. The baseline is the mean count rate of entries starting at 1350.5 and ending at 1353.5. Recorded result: 1361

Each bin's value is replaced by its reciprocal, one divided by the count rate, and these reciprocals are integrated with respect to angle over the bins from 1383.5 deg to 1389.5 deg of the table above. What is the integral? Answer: 0.631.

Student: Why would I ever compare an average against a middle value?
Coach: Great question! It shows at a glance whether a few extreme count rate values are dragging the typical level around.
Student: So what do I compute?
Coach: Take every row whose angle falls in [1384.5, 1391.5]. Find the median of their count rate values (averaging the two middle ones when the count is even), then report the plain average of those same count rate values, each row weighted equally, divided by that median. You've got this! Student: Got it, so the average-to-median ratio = 0.996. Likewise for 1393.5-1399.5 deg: 0.990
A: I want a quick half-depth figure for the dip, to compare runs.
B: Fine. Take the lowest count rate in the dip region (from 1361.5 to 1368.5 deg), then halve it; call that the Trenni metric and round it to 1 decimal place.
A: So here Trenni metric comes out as 7.1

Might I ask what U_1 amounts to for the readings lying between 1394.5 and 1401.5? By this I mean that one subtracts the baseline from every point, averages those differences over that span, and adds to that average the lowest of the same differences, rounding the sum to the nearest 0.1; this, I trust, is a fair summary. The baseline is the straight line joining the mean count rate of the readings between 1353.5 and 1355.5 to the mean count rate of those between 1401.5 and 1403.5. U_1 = -2.2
